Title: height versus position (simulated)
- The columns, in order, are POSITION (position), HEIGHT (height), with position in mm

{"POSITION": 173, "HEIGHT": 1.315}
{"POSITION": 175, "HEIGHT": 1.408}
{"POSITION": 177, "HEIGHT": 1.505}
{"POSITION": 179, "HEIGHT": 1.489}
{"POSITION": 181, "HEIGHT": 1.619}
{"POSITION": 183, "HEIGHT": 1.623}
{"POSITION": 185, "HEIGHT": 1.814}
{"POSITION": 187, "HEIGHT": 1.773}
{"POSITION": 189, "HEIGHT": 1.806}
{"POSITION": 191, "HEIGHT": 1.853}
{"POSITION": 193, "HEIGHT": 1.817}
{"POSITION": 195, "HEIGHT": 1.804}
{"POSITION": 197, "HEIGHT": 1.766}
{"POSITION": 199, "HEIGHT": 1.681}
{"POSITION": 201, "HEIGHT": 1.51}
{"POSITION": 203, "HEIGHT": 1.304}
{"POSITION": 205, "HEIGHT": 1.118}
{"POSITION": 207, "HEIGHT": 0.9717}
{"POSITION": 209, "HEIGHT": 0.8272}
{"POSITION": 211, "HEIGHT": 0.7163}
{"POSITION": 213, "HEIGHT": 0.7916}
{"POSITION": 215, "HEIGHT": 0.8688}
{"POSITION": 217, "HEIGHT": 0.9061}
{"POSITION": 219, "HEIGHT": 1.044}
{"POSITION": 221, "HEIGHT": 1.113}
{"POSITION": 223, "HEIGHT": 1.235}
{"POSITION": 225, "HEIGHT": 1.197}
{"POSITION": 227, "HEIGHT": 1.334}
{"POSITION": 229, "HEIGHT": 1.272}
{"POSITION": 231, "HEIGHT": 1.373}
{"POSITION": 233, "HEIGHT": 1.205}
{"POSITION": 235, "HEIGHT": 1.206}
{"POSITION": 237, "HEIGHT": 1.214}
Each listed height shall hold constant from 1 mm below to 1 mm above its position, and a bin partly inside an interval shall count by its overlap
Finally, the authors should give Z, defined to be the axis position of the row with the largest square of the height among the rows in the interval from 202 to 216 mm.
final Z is 203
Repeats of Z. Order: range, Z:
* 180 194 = 191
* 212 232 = 231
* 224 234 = 231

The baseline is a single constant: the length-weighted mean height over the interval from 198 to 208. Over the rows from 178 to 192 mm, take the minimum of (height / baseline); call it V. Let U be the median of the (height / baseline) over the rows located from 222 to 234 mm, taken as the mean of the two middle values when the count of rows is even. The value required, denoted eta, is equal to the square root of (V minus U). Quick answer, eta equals 0.42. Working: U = 0.95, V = 1.13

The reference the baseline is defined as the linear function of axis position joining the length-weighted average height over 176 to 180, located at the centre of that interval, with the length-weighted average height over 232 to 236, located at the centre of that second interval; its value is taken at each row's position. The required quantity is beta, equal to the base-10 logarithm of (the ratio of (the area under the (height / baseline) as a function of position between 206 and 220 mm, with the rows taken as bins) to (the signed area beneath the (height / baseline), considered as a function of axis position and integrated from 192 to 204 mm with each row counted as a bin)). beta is -0.2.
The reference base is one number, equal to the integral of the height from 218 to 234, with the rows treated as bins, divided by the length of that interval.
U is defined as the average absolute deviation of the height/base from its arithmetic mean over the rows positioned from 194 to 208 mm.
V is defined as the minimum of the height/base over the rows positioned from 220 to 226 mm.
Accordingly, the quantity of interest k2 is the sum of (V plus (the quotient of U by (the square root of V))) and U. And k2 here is 1.4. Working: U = 0.22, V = 0.9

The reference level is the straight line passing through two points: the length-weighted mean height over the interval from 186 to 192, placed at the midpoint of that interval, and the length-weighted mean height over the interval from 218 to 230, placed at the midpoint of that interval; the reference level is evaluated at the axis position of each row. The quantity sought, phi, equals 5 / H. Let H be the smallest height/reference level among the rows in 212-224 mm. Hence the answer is 8.8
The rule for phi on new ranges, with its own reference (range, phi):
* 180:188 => 6.0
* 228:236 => 4.4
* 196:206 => 6.8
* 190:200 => 4.9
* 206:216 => 10.0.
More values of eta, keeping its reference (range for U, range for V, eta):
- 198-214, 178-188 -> 0.58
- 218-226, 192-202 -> 0.52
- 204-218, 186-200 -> 0.79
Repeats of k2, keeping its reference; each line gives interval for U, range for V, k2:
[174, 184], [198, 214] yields 0.7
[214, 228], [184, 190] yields 1.7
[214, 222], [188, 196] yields 1.6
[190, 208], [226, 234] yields 1.4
